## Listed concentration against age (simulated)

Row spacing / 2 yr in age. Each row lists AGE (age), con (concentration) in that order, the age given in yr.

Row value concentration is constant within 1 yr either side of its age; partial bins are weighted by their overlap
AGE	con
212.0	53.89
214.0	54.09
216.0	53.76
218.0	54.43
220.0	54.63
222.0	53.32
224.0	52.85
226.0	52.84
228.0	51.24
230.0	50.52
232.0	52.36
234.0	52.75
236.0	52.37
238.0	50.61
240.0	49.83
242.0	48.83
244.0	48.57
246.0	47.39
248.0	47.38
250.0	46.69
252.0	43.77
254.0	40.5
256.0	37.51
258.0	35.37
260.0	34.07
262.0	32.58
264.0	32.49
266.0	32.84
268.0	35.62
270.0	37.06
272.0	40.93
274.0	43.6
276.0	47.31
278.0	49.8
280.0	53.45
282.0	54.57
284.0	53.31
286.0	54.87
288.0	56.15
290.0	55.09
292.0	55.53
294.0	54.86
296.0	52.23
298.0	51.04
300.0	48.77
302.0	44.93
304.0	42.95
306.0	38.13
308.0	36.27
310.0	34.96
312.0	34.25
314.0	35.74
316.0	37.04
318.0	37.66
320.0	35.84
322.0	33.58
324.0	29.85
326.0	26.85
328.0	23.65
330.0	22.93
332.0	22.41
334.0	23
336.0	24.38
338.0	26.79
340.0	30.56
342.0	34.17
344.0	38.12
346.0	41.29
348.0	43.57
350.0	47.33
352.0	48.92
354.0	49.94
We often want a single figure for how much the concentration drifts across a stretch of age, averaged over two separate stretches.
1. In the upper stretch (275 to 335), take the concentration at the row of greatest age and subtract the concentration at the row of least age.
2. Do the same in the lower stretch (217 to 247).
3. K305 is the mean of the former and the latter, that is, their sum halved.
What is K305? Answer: -16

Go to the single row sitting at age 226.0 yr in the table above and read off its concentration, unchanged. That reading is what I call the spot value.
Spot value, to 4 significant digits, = 52.84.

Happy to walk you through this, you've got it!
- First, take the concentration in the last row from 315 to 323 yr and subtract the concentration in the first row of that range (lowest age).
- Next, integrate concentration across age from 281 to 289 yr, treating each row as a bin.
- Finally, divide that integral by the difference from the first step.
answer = -127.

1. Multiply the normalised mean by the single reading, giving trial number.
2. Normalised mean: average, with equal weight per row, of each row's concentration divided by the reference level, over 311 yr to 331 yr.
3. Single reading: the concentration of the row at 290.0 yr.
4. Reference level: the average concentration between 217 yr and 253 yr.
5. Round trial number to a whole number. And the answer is 35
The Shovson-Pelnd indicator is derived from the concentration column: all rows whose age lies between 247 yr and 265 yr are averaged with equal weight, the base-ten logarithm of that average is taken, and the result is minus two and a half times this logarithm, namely -3.98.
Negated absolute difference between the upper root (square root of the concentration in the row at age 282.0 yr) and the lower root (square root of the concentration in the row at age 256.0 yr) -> -1.3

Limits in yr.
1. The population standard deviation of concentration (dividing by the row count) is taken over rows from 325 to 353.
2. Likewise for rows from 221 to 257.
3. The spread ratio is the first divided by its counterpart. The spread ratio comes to 2.2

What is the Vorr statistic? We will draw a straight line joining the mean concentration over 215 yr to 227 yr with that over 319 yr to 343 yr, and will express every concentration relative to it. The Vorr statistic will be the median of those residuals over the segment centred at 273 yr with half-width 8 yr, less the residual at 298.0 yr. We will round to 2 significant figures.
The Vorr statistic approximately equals -15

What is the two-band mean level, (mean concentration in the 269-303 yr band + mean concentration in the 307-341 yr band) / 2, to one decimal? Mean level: 40.3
